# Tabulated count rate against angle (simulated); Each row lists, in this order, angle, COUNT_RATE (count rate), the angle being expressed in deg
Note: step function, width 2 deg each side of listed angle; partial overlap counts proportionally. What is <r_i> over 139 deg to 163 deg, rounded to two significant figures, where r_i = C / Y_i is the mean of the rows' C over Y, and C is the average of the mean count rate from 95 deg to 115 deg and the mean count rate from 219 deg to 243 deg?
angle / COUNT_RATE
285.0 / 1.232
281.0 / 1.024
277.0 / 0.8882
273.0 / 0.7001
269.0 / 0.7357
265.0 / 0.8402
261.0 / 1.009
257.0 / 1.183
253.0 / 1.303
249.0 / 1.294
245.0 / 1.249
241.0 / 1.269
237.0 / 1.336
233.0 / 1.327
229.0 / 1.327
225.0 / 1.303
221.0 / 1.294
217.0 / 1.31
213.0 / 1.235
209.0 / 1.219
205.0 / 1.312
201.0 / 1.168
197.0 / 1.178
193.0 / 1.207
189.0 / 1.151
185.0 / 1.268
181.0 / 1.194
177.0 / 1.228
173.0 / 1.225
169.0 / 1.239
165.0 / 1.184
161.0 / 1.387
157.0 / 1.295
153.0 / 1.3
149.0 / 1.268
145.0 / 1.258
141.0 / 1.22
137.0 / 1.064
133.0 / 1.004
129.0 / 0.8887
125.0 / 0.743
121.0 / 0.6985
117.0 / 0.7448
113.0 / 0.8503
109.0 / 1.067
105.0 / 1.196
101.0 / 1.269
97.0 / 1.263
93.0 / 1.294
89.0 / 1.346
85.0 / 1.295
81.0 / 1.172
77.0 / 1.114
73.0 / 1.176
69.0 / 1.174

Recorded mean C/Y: 0.95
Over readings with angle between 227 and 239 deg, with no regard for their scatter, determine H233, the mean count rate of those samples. 1.3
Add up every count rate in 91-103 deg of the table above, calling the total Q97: 3.8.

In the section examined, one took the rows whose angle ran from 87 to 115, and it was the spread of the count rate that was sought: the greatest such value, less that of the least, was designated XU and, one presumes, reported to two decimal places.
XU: 0.50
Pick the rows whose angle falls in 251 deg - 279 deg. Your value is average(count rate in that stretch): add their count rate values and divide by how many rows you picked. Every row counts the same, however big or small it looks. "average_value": 1.0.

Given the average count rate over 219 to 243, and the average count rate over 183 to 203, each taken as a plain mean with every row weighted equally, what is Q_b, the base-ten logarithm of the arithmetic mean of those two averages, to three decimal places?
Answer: 0.098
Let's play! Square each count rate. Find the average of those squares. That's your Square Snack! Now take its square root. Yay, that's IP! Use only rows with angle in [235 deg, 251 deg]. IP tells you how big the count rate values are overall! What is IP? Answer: 1.29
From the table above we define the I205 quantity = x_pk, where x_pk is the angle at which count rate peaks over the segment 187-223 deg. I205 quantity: 205.0 deg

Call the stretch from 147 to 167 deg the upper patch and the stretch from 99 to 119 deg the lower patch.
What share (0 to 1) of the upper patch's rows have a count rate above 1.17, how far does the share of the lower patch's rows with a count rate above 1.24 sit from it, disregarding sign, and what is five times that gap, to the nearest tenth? 4.0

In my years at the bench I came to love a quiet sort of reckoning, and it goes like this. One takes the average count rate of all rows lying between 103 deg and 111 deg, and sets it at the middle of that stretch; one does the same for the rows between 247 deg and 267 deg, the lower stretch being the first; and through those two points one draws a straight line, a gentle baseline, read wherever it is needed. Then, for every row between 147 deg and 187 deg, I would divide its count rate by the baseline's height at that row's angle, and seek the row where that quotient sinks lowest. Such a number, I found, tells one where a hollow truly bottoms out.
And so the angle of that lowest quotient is 165.0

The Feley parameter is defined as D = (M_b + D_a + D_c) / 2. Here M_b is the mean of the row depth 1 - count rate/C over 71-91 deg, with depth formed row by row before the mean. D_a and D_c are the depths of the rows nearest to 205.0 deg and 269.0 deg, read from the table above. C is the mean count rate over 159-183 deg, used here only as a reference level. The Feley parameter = 0.19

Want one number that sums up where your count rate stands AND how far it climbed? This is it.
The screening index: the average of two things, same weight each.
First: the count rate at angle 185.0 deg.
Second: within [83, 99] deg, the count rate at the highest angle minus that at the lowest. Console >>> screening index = 0.62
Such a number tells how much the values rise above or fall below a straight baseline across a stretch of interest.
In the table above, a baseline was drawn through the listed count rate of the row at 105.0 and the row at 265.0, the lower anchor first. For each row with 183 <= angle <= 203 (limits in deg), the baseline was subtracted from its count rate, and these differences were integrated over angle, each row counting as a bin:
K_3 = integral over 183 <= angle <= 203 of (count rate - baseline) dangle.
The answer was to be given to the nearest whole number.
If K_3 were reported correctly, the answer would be 4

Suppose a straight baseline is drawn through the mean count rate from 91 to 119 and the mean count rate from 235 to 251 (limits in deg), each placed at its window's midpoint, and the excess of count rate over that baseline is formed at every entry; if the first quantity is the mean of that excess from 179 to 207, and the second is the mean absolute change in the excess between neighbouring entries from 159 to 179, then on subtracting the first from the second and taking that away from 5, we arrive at 4.92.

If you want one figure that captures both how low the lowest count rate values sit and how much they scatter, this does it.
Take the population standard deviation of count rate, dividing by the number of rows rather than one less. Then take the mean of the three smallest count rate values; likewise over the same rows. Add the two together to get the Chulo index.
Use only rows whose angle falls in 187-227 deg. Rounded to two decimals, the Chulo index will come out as 1.23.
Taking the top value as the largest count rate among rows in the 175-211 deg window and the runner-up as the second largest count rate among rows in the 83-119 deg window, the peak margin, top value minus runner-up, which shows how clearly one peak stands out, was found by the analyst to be 0.017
